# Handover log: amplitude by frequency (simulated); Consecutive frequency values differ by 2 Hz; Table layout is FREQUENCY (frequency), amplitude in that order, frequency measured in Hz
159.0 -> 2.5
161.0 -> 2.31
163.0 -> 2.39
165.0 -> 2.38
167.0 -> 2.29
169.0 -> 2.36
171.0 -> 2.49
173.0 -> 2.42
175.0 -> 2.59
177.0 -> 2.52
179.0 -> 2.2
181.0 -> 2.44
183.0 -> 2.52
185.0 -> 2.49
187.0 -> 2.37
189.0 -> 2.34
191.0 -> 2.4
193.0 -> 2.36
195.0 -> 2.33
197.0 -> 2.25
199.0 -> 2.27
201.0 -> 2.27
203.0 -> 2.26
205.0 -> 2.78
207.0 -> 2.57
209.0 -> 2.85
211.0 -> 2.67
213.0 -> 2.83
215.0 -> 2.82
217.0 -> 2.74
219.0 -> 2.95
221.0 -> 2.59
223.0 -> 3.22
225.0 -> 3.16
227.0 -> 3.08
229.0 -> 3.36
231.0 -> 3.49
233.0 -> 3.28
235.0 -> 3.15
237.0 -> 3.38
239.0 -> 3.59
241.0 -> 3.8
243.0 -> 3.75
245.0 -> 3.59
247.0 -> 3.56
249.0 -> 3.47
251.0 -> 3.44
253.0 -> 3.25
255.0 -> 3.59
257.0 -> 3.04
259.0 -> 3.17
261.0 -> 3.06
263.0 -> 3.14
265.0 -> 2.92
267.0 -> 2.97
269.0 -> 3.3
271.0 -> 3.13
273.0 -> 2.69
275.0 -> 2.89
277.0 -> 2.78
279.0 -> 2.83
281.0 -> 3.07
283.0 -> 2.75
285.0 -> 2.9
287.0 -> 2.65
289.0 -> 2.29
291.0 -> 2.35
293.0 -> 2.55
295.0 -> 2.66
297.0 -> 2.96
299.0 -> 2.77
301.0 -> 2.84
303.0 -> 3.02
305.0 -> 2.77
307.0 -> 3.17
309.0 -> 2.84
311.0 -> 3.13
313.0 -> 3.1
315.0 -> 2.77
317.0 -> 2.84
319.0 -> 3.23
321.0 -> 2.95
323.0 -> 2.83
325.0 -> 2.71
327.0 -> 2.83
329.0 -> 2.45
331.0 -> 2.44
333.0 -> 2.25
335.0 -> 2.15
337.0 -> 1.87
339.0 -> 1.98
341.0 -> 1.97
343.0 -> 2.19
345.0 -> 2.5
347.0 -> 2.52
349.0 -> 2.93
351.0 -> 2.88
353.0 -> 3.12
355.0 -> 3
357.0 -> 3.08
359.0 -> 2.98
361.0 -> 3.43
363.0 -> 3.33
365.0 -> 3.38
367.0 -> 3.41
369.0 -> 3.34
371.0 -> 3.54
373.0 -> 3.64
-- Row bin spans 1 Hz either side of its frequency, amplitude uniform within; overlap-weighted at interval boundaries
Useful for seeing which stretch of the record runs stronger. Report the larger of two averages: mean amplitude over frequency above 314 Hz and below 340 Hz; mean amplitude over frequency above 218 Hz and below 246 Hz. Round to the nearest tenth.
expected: 3.3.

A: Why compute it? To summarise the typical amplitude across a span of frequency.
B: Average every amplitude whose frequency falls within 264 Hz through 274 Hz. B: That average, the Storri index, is 3.00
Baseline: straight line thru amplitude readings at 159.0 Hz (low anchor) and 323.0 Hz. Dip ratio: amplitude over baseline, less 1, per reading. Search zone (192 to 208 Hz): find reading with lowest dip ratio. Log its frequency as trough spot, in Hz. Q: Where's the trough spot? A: 203.0 Hz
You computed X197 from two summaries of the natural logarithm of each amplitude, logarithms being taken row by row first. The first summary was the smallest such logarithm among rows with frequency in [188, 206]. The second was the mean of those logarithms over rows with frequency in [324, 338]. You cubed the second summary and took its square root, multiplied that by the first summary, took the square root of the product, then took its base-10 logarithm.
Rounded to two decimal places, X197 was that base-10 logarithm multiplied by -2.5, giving 0.24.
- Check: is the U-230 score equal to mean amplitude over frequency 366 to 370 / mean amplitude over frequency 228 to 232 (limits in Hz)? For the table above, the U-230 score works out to 0.99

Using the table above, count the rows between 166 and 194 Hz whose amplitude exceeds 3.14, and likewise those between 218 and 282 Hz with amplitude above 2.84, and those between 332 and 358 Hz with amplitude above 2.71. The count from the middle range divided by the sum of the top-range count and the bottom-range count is 5.6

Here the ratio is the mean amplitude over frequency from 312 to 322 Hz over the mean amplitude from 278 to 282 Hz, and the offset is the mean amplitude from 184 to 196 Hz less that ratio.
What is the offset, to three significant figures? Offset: 1.37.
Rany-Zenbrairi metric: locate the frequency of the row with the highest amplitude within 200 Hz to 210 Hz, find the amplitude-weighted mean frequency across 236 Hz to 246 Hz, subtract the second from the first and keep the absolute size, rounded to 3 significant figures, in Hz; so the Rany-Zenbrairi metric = 32.1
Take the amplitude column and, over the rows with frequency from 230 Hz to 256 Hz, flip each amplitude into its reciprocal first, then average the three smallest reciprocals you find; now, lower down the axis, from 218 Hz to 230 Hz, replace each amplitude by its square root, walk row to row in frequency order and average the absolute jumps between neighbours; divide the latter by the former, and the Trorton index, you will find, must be 0.305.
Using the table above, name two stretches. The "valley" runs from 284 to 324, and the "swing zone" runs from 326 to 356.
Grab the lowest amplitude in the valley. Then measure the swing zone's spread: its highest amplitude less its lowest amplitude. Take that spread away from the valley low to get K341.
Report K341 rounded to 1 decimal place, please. 1.0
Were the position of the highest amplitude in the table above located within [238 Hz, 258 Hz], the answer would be 241.0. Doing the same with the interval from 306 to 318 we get 307.0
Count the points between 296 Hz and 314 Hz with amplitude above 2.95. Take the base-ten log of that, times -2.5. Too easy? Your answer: -1.7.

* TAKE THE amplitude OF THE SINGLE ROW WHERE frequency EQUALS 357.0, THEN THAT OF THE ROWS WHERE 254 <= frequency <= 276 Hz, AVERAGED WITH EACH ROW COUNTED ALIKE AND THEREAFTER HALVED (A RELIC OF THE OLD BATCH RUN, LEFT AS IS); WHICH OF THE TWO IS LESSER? 1.5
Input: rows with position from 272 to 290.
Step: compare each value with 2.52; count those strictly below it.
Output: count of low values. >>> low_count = 1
